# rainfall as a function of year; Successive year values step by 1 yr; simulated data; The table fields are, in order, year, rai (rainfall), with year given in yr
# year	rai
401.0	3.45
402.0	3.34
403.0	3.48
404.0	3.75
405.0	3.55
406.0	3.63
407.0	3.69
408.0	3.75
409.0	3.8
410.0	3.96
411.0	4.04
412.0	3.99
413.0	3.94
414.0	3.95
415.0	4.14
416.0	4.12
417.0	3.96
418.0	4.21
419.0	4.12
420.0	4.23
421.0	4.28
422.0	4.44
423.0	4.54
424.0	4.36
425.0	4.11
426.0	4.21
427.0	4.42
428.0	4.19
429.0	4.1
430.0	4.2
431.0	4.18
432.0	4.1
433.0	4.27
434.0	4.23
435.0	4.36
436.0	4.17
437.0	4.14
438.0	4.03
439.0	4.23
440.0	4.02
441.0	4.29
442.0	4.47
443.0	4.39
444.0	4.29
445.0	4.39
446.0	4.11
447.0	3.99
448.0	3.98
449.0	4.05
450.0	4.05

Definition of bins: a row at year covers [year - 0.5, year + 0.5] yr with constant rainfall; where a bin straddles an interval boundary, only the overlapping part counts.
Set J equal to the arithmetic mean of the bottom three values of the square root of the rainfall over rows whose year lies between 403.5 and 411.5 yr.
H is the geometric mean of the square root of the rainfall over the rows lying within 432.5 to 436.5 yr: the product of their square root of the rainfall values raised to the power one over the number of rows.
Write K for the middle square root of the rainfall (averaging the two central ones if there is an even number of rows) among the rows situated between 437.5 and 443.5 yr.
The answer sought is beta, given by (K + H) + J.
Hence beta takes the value 6.03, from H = 2.06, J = 1.90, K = 2.06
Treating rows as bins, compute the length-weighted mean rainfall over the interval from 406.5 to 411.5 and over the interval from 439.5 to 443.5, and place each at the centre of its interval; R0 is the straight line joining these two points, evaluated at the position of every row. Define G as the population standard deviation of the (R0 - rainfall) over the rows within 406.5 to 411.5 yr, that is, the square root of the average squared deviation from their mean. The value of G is 0.112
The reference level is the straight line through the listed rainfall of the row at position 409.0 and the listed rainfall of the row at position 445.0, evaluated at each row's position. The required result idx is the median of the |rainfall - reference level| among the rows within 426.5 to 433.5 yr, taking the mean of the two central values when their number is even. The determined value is 0.077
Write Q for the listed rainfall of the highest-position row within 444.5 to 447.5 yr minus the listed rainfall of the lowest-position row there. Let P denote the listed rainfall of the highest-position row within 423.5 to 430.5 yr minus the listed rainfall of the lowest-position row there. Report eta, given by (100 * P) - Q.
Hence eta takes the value -16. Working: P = -0.16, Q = -0.40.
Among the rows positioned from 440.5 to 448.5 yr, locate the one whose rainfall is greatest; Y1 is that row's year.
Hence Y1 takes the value 442.0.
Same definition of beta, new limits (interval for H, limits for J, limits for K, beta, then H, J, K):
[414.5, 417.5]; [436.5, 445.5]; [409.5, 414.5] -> 6.02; 2.02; 2.02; 1.99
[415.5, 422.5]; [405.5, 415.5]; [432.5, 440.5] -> 6.02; 2.05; 1.92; 2.05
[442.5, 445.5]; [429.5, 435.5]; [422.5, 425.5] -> 6.21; 2.09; 2.04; 2.09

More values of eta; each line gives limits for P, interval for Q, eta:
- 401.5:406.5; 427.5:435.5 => 29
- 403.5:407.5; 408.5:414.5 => -6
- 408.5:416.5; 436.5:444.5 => 32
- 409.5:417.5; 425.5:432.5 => 0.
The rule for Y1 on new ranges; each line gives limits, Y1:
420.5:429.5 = 423.0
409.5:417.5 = 415.0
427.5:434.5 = 433.0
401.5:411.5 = 411.0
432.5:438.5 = 435.0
